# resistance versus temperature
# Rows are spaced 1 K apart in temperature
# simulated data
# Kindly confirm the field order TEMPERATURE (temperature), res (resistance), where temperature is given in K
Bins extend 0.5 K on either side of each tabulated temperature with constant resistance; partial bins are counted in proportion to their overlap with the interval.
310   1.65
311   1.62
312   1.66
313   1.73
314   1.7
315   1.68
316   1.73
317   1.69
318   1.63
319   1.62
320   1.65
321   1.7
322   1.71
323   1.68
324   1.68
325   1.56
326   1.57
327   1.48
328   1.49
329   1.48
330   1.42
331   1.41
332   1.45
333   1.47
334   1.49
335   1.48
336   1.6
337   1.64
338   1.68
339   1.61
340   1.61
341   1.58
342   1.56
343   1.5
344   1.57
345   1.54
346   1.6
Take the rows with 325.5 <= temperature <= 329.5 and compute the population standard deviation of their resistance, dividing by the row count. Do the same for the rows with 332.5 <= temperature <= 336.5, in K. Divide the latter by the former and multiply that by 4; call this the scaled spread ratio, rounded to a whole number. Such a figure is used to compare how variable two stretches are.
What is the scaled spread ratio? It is 6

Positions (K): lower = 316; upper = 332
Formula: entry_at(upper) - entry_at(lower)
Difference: -0.28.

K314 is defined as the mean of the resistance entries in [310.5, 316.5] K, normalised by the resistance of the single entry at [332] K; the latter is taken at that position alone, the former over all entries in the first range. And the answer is 1.16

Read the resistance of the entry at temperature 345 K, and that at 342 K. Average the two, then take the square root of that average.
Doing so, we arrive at 1.24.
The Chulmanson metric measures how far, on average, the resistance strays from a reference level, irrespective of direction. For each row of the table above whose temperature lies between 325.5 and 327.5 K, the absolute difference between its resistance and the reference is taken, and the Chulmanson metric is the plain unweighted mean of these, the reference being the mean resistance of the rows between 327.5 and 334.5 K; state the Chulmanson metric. 0.066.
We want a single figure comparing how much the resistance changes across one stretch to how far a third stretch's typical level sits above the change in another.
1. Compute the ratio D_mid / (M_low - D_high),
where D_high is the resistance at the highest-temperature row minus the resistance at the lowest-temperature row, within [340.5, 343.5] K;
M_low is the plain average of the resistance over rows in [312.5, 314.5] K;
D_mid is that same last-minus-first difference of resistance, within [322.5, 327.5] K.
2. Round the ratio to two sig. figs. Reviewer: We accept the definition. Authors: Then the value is -0.11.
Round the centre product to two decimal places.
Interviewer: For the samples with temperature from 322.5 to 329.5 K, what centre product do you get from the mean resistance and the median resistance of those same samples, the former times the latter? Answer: 2.44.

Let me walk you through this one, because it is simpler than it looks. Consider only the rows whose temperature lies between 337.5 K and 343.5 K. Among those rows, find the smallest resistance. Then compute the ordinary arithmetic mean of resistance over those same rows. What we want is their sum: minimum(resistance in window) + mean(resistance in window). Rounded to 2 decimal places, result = 3.09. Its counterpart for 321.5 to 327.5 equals 3.09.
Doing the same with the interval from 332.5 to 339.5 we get 3.04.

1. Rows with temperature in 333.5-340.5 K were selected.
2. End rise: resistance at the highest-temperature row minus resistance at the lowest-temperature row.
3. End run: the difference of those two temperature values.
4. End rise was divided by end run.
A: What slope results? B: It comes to 0.020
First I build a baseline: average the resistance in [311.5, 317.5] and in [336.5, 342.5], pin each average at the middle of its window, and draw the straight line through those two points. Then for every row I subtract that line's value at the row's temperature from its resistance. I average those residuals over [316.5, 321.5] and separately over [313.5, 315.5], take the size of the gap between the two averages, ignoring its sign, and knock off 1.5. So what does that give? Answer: -1.48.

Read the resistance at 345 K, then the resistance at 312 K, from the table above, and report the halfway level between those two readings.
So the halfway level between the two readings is 1.60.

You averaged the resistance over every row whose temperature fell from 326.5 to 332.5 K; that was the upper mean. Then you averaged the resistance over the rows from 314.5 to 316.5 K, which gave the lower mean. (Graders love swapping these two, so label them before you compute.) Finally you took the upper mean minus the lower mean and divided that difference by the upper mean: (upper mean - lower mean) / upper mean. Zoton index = -0.17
